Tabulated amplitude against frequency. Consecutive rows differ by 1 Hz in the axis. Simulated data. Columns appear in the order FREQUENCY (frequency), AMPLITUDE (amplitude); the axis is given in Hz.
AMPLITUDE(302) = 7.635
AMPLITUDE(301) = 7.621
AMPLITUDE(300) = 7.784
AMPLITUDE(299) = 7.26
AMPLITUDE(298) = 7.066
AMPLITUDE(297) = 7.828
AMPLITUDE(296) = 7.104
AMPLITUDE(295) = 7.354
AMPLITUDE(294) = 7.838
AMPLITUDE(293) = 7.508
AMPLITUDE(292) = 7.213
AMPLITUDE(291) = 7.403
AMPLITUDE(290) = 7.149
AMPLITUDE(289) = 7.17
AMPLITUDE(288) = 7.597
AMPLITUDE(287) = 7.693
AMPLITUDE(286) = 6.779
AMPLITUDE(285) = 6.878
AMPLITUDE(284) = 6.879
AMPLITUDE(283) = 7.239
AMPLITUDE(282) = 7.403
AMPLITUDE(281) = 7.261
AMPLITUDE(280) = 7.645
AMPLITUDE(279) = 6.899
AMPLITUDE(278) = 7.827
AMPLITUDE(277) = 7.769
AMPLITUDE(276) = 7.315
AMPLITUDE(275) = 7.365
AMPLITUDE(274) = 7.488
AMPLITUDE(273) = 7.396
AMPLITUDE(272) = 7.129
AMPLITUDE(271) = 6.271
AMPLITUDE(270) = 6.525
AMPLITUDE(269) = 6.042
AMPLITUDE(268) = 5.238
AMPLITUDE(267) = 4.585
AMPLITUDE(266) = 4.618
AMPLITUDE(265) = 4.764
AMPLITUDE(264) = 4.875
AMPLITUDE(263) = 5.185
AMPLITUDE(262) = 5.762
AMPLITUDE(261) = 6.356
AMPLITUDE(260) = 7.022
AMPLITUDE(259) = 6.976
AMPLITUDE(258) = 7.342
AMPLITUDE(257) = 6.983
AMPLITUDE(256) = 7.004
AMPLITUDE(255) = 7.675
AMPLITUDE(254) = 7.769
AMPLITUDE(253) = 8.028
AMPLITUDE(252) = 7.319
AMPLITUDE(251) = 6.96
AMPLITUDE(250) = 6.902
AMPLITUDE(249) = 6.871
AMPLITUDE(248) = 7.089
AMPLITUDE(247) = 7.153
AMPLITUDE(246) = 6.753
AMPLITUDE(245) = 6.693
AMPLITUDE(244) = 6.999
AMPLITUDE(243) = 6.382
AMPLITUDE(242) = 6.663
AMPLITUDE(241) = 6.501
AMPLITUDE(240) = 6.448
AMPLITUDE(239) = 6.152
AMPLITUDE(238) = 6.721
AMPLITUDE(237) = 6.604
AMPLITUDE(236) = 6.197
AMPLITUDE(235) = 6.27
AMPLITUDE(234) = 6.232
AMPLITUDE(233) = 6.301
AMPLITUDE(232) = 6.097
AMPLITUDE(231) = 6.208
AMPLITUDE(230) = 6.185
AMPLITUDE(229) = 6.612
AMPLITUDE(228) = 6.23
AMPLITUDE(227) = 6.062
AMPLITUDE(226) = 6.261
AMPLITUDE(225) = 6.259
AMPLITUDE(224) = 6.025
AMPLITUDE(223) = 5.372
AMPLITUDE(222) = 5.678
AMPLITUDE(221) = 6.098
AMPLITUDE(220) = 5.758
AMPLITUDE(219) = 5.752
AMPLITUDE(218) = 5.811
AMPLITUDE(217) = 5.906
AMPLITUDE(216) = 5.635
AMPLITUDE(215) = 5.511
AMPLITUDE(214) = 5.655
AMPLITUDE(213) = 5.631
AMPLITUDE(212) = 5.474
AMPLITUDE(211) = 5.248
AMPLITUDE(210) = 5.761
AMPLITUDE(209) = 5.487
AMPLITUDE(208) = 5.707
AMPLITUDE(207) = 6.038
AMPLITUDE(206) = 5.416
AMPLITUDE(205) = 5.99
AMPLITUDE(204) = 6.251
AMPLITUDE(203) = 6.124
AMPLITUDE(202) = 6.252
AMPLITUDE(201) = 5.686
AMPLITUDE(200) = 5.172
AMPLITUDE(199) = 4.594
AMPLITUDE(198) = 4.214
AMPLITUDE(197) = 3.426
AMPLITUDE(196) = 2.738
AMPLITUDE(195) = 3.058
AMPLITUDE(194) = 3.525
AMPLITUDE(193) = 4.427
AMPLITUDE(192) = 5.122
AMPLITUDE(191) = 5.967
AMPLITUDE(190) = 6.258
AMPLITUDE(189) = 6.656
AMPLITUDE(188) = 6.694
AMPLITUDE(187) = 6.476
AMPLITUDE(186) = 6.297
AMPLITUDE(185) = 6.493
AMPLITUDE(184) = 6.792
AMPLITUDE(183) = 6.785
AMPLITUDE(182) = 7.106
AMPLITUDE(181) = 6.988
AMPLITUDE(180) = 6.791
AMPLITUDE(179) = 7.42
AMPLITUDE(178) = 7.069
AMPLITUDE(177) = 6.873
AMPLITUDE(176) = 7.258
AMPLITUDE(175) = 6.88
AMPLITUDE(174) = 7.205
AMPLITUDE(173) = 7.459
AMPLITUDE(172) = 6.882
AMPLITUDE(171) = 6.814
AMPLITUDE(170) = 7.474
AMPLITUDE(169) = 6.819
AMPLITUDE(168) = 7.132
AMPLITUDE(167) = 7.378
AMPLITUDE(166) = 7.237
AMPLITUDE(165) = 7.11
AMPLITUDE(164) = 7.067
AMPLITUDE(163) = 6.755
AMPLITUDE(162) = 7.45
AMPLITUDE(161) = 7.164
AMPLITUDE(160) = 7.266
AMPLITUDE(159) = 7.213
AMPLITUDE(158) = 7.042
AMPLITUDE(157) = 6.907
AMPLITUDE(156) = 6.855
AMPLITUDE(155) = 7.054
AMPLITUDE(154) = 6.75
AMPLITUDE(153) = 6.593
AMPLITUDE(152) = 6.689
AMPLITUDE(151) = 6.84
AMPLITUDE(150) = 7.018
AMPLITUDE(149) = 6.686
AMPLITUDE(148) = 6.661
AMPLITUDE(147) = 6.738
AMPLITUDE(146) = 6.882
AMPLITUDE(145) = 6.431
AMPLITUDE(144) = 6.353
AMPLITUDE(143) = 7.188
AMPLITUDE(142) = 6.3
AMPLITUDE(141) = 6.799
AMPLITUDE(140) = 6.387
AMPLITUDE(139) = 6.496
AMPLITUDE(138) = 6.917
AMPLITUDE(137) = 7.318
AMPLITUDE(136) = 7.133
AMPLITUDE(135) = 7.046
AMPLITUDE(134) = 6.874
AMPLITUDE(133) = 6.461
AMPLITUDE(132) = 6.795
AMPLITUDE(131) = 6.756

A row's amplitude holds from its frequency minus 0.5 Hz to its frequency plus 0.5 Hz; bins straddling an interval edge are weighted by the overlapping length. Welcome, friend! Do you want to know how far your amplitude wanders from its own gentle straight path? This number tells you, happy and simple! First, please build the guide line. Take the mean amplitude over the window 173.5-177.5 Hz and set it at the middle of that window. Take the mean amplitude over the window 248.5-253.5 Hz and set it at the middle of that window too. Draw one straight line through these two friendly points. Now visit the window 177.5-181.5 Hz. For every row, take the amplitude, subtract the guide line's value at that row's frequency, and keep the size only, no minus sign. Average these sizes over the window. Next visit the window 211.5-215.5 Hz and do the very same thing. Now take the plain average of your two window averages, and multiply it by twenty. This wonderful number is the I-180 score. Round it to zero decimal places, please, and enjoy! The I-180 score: 17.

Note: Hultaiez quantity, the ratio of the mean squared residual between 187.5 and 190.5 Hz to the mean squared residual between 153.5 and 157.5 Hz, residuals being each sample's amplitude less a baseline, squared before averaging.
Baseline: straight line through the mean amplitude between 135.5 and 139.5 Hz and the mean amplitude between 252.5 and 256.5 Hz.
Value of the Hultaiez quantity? 13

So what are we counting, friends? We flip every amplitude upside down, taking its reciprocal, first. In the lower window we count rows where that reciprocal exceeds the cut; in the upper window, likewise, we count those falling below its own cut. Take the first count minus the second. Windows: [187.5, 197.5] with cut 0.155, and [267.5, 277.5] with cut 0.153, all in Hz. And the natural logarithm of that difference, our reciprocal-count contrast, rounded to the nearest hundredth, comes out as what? 0.69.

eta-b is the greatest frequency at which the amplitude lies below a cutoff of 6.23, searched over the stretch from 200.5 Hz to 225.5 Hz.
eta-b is 224 Hz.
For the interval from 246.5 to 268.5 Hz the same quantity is 268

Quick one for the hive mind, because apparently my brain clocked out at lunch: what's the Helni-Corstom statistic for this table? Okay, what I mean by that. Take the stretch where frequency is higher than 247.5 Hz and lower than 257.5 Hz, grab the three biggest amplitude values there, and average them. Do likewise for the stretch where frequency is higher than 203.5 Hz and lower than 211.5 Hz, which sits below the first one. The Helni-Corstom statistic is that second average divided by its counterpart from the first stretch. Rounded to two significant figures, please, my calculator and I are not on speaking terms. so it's 0.78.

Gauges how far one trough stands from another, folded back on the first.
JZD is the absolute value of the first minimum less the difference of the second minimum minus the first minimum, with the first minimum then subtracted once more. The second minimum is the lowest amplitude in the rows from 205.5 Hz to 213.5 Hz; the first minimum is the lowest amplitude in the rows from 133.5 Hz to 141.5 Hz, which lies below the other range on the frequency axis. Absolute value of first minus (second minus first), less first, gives 1.1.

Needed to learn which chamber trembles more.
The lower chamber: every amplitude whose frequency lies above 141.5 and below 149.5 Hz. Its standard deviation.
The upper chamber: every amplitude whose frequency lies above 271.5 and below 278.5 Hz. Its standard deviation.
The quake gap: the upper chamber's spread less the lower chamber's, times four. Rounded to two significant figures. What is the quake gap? -0.18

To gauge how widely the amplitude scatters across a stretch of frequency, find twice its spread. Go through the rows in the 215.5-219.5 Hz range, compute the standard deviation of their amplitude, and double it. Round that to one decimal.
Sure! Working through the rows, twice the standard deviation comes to 0.2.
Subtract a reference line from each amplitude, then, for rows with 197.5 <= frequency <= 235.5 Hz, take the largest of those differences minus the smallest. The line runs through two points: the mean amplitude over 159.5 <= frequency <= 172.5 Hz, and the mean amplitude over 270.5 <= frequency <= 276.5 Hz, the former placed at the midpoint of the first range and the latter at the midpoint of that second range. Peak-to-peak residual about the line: 2.4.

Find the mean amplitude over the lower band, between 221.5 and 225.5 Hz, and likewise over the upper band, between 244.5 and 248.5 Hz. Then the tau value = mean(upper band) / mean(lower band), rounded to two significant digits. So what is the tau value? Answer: 1.2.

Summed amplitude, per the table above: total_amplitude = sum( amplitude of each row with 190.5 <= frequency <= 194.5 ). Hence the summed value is 19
